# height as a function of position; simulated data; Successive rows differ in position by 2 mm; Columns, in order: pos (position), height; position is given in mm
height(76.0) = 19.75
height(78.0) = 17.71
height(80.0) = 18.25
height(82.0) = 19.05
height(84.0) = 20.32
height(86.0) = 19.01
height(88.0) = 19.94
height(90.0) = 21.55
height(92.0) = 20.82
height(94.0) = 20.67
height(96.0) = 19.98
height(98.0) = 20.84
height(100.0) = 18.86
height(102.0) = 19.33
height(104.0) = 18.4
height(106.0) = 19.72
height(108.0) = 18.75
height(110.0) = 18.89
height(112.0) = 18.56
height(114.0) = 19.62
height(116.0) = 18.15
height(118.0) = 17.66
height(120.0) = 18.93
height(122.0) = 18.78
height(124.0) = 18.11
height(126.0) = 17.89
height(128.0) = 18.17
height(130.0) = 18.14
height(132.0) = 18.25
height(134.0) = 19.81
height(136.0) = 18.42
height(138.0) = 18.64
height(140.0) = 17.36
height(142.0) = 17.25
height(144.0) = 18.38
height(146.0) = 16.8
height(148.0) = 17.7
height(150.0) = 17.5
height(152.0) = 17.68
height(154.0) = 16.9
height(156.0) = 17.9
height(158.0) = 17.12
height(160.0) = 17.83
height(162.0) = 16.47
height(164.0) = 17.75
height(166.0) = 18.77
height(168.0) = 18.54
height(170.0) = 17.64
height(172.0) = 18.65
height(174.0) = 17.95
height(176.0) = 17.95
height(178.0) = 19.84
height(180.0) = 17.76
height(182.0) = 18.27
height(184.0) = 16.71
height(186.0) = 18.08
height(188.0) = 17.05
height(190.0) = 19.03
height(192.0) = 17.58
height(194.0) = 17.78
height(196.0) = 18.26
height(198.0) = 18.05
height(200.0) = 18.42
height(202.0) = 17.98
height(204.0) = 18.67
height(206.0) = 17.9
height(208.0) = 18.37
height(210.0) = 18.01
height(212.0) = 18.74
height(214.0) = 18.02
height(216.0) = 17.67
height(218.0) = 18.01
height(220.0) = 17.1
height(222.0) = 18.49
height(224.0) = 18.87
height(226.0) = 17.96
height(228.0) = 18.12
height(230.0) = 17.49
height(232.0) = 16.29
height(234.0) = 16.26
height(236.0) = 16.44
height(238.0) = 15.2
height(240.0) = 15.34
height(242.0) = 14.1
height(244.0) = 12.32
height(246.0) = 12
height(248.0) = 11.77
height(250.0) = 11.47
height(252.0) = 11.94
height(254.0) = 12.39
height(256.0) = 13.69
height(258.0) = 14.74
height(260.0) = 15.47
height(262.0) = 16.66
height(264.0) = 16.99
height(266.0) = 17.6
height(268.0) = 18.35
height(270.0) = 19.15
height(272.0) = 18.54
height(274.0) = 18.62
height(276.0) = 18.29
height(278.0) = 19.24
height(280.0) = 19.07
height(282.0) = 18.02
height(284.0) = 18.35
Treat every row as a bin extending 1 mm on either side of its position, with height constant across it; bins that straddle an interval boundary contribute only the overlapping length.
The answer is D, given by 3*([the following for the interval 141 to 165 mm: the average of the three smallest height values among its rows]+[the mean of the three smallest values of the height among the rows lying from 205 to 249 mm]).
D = 86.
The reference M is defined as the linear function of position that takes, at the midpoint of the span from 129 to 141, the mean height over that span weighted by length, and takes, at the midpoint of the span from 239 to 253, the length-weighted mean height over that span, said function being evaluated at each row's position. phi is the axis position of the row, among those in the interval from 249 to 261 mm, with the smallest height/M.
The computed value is 250.0 mm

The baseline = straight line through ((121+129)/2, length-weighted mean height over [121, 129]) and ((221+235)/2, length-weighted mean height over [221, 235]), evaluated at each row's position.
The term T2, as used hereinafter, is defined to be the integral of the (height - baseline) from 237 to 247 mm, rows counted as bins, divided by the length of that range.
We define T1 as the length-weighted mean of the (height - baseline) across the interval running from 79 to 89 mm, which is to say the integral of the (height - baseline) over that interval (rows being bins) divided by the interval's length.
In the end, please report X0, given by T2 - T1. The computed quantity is -4.6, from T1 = 0.8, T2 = -3.77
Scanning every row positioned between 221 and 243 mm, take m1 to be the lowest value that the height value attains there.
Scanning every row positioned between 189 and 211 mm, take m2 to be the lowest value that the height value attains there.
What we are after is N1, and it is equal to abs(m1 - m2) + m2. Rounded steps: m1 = 14.1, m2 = 17.58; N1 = 21.1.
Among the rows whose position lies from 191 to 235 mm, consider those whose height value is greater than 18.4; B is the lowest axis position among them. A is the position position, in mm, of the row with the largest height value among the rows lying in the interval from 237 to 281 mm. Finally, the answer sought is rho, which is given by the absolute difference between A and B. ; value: 78 mm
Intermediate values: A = 278.0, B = 200.0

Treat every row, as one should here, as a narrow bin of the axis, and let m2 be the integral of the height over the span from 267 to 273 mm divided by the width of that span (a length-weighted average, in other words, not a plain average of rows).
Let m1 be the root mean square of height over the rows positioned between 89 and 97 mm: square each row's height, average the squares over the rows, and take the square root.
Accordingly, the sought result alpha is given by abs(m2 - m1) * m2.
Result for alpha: 39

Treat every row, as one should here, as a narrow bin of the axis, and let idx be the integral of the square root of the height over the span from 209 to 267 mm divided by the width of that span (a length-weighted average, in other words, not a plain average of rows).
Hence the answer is 3.97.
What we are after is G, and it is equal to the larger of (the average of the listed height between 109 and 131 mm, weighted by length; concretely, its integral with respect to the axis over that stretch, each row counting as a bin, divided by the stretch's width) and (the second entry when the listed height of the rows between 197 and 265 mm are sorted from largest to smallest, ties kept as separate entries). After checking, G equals 18.7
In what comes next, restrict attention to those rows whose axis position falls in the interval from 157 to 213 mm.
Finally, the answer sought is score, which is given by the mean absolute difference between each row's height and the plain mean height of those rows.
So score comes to 0.5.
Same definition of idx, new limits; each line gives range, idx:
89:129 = 4.38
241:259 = 3.56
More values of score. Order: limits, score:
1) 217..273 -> 2.1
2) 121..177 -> 0.5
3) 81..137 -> 0.8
